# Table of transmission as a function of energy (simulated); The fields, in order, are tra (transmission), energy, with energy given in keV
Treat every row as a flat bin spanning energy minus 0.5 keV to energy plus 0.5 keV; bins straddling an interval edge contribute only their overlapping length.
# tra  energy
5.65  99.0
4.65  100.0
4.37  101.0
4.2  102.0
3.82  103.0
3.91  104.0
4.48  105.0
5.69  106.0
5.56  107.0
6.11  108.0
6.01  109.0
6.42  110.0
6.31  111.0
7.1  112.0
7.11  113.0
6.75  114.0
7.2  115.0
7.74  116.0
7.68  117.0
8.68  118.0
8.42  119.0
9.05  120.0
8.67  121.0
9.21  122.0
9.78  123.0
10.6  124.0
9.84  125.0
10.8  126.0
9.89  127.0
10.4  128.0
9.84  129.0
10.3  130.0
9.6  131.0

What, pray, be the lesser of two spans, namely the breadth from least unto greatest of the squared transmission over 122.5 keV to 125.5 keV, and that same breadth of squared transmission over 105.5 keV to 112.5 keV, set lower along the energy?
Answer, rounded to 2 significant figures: 17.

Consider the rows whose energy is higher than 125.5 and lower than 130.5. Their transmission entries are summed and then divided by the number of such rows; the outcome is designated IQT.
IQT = 10.2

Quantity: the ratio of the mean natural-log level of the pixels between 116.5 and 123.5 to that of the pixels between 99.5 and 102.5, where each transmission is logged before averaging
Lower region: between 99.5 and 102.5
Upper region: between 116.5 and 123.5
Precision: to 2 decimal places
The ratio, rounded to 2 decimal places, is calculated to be 1.46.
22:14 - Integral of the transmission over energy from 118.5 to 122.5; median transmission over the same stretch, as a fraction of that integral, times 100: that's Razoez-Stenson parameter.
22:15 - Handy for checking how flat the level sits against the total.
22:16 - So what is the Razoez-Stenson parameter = 25.06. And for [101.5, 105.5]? 24.71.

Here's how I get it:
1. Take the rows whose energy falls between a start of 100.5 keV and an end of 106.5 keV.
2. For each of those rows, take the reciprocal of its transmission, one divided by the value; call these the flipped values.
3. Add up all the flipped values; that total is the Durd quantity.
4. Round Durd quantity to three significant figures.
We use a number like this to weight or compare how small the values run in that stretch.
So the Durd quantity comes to 1.38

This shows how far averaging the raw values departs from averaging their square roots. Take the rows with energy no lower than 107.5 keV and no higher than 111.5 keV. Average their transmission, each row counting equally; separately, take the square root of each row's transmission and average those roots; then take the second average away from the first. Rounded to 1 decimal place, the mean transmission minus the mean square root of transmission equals 3.7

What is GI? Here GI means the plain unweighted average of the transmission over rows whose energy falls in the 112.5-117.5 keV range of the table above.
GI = 7.3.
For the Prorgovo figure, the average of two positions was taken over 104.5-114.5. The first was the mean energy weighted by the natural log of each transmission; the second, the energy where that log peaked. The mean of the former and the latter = 111.3 keV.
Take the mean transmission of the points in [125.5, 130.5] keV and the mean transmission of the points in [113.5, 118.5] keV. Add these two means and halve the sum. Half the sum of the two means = 8.9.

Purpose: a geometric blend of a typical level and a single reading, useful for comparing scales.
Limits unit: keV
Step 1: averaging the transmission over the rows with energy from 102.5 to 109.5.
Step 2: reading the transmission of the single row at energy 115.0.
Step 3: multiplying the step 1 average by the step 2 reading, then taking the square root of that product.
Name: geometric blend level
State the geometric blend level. 6.0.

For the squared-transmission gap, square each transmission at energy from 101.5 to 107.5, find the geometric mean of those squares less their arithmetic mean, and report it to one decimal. -1.1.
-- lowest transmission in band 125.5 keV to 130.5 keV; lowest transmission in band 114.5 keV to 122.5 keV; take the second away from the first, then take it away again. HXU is -4.6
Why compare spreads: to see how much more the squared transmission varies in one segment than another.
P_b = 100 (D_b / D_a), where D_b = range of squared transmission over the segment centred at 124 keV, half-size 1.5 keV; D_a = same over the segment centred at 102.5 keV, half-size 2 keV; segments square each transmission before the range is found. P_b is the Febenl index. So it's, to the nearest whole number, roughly 371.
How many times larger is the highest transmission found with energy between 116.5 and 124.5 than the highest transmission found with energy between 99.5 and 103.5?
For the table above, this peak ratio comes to 2.3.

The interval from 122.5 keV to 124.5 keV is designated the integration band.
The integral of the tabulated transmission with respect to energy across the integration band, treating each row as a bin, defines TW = 20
